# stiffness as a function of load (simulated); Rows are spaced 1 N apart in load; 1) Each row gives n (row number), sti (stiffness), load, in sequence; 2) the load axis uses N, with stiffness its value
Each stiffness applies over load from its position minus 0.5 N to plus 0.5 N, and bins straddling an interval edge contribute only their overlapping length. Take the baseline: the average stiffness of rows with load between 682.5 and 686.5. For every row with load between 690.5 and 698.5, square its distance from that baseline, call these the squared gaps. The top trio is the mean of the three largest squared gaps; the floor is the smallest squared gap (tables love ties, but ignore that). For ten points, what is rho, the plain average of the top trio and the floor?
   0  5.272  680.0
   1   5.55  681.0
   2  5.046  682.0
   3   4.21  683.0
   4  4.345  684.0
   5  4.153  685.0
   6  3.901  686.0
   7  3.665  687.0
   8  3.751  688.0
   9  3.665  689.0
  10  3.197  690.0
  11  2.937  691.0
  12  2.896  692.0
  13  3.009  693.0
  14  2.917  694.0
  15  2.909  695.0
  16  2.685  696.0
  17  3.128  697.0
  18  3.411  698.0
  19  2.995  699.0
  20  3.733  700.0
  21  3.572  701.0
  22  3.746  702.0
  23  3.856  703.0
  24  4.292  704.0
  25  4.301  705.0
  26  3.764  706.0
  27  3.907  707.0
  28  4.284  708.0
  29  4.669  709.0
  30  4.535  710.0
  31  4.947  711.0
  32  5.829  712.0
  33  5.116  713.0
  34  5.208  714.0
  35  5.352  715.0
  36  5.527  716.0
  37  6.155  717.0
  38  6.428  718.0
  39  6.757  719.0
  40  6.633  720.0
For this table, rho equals 1.2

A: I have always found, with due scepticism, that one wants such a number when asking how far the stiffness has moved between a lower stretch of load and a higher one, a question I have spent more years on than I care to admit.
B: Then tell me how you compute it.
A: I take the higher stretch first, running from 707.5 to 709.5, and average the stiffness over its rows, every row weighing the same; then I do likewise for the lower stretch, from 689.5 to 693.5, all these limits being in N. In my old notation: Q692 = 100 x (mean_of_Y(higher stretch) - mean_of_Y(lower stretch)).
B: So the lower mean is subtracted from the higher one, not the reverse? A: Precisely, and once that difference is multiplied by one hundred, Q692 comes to 147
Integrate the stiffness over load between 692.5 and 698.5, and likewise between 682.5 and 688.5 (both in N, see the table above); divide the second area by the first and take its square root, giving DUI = 1.15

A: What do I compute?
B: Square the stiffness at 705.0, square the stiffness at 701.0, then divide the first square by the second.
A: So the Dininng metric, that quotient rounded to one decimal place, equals 1.4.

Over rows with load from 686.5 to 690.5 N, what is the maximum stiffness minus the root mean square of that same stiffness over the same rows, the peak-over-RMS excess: 0.17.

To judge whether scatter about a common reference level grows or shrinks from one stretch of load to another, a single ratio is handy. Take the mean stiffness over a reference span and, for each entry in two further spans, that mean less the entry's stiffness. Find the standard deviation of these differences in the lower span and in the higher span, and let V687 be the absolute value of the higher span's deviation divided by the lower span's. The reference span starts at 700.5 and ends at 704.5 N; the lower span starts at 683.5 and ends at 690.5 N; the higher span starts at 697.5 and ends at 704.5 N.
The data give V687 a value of 1.1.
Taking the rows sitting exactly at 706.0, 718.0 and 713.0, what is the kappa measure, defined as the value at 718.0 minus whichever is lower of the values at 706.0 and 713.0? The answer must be 2.7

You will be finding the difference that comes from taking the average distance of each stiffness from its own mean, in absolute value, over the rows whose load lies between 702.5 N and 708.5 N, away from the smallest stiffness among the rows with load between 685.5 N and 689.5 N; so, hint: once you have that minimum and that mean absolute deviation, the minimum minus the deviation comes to 3.4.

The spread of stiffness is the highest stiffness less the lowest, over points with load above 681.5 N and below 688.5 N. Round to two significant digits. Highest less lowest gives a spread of 1.4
